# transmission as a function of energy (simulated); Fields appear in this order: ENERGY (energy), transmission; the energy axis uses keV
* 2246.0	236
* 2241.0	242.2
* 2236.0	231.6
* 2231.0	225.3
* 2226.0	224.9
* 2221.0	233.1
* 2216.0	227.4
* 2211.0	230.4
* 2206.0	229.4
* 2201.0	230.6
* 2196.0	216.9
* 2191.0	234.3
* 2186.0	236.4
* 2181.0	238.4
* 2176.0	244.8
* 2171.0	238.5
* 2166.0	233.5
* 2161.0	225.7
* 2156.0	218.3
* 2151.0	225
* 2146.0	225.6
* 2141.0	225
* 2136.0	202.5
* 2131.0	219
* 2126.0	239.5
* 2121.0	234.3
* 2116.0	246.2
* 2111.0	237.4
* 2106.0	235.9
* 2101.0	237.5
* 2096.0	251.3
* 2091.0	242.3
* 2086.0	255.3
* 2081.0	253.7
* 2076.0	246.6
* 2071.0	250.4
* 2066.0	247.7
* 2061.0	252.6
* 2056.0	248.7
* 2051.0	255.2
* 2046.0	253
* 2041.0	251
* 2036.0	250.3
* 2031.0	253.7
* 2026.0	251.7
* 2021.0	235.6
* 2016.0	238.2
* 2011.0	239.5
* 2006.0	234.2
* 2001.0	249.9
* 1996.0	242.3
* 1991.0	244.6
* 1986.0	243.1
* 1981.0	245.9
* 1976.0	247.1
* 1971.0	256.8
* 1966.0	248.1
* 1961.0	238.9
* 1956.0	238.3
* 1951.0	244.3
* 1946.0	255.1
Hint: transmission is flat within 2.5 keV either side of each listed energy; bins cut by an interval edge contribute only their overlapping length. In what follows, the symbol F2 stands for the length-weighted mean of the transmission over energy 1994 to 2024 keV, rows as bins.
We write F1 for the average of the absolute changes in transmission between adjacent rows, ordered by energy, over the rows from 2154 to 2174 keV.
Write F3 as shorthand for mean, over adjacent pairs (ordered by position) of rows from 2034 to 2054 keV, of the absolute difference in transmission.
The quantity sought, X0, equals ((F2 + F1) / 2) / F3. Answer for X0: 76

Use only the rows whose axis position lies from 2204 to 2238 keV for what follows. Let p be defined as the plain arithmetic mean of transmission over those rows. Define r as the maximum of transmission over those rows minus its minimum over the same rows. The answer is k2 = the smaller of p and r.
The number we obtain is 8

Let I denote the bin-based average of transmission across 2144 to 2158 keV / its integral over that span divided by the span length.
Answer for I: 223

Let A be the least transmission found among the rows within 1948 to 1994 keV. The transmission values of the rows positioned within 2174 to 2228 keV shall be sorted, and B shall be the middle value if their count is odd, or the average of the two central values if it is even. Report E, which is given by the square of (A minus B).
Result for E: 59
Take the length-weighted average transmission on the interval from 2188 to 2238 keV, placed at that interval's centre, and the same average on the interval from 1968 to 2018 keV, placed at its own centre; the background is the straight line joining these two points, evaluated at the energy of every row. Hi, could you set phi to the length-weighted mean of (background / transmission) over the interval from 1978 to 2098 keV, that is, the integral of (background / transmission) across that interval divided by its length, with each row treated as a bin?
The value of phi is 0.98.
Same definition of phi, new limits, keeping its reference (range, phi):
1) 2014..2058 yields 0.97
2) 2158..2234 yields 0.99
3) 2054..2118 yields 0.96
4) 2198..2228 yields 1.00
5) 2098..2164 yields 1.03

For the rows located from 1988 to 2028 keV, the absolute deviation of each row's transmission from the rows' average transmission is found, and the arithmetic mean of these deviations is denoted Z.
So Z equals 5.1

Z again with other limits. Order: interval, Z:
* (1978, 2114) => 5.8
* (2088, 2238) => 7.5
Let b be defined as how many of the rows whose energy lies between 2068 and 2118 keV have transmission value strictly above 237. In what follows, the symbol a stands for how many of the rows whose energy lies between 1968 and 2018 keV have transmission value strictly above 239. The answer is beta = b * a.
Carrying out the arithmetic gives 72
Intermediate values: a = 8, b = 9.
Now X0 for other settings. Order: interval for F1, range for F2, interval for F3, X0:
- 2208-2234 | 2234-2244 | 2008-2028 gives 18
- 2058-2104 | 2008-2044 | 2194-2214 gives 24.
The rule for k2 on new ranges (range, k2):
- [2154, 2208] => 28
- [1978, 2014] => 16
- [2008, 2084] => 20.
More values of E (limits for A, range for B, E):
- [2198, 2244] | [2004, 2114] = 605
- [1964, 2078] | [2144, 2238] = 14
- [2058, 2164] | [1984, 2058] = 2134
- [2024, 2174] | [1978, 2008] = 1710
